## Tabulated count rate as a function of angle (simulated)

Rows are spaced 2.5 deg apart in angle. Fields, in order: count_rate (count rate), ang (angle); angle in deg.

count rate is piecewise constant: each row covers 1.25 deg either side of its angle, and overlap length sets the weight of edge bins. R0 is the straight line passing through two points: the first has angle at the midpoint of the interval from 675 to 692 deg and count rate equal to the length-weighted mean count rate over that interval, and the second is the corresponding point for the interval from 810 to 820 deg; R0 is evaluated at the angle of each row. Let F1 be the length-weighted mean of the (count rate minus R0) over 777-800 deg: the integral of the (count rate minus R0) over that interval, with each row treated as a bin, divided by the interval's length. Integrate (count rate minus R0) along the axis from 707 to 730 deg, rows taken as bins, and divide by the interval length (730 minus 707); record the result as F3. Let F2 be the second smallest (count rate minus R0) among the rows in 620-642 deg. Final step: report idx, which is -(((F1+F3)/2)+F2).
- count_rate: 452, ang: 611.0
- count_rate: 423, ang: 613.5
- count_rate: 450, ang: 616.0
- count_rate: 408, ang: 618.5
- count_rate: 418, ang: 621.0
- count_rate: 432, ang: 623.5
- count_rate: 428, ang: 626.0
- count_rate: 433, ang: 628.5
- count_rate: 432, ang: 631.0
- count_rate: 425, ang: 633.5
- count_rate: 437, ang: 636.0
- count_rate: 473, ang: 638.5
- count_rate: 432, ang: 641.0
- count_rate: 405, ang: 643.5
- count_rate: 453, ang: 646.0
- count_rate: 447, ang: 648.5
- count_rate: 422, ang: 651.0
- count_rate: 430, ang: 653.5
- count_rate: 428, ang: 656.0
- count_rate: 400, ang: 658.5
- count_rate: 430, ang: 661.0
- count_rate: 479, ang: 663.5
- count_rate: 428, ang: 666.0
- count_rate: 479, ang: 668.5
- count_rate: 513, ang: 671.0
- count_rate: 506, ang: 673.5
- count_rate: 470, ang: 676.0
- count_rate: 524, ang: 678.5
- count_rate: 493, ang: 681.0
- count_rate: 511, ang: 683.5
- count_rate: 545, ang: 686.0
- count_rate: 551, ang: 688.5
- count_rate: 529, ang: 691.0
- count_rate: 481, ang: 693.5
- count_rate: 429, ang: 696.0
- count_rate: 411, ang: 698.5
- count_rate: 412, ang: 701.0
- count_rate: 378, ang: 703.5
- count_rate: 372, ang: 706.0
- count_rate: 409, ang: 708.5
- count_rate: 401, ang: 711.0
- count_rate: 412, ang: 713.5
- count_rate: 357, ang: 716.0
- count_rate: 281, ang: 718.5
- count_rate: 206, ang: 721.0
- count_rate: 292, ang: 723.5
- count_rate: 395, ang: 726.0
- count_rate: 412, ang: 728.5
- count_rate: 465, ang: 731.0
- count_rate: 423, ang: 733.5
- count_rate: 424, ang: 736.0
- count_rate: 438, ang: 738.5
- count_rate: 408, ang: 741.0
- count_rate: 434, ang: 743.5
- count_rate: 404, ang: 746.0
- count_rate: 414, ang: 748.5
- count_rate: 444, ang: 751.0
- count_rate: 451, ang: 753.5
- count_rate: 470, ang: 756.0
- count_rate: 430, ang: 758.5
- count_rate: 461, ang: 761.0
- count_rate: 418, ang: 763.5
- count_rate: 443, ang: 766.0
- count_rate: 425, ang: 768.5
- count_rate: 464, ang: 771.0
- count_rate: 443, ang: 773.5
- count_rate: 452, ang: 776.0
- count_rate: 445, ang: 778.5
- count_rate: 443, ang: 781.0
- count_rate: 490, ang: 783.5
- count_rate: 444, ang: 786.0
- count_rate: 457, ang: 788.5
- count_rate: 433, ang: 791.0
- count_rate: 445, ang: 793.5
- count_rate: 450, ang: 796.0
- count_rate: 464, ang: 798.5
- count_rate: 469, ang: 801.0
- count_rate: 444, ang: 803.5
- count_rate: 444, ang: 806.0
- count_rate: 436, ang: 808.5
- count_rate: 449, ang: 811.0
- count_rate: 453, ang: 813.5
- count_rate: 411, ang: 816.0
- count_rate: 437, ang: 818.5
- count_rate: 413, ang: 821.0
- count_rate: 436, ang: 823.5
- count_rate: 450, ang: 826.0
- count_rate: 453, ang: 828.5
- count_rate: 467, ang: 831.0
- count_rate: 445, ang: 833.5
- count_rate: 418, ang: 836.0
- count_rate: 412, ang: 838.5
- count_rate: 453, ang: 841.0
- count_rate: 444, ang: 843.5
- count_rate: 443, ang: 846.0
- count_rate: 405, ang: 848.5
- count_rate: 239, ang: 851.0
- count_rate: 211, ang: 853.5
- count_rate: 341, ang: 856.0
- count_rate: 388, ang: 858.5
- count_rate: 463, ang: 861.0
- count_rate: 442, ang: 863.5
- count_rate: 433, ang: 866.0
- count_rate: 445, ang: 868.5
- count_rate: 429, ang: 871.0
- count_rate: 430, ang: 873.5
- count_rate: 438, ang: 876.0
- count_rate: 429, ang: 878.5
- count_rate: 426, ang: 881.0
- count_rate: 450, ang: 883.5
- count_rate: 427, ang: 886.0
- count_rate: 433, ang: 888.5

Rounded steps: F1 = -1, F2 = -126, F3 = -143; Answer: 198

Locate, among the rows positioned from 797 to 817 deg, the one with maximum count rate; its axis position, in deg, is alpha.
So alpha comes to 801.0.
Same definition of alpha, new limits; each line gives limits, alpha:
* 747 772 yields 756.0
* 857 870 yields 861.0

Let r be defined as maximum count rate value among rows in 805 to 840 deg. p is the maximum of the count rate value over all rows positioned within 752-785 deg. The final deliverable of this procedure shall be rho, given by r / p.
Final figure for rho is 0.95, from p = 490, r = 467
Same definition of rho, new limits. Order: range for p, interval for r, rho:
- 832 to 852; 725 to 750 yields 1.03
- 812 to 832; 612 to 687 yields 1.17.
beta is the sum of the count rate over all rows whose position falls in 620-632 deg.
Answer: 2143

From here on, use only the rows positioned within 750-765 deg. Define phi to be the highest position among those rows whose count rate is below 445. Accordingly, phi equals 763.5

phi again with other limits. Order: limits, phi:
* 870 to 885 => 881.0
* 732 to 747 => 746.0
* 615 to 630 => 628.5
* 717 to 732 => 728.5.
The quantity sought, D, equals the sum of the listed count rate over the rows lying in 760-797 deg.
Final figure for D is 6713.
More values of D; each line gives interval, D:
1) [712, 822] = 18693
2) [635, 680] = 8156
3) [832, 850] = 3020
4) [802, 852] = 8552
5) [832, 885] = 8584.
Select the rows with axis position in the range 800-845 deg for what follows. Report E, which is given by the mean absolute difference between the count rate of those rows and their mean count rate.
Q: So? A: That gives 14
